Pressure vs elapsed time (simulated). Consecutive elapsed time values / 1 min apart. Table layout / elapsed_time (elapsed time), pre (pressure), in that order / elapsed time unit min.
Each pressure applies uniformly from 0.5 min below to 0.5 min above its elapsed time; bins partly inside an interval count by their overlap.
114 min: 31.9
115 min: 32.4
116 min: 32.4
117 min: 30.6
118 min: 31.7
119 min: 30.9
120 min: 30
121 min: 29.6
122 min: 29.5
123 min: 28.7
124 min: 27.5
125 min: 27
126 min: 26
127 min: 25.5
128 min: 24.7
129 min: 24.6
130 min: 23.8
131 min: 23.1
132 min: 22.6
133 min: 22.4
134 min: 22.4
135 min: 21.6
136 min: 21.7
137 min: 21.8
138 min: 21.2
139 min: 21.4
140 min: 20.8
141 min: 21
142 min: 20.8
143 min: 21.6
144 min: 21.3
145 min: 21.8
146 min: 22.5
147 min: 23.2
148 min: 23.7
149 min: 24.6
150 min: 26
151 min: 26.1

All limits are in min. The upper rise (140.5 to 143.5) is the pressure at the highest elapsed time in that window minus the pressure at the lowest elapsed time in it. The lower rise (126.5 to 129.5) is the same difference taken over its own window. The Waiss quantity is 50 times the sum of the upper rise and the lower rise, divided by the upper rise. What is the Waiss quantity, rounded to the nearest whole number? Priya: -25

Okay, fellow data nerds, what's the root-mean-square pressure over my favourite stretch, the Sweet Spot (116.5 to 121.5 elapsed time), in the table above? 31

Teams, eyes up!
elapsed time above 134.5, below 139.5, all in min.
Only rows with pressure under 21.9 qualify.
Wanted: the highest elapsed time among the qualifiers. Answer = 139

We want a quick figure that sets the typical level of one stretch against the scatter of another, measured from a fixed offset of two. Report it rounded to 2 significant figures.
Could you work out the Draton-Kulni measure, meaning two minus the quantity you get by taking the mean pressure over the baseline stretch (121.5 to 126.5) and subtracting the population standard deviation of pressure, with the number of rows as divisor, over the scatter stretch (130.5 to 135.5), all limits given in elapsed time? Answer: -25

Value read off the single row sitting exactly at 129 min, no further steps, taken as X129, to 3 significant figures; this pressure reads 24.6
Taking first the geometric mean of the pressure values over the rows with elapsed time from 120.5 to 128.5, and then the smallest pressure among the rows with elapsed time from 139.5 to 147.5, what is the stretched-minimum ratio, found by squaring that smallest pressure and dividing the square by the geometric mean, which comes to 16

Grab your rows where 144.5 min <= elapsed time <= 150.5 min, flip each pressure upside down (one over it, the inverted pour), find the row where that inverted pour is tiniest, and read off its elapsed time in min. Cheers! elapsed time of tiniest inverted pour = 150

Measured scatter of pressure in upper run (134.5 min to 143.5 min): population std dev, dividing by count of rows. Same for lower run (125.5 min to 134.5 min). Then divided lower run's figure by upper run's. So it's 3.5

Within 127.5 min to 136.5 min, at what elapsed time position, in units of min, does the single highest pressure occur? 128 min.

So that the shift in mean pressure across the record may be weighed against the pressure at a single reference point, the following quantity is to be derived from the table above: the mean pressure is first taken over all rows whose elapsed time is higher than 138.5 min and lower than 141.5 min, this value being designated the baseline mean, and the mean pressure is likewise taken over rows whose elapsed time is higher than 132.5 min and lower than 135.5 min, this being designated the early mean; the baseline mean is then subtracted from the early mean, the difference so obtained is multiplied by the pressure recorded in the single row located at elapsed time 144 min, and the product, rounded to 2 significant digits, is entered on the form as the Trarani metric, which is 23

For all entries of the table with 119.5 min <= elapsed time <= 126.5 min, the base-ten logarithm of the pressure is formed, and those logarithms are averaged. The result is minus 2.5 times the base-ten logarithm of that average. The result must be -0.405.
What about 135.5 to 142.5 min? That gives -0.307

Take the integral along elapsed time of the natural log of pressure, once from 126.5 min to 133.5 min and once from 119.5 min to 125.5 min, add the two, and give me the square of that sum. 1791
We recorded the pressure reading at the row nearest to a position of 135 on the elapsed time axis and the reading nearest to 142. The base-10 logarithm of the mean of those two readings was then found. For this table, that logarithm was 1.326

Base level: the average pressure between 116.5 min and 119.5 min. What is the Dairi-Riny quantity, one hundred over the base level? 3.2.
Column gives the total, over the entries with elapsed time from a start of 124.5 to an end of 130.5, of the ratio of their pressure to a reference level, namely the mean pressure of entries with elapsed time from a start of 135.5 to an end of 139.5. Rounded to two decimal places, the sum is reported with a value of 7.04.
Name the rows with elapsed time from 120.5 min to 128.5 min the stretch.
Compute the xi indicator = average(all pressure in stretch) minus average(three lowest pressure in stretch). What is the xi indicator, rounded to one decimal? 1.9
